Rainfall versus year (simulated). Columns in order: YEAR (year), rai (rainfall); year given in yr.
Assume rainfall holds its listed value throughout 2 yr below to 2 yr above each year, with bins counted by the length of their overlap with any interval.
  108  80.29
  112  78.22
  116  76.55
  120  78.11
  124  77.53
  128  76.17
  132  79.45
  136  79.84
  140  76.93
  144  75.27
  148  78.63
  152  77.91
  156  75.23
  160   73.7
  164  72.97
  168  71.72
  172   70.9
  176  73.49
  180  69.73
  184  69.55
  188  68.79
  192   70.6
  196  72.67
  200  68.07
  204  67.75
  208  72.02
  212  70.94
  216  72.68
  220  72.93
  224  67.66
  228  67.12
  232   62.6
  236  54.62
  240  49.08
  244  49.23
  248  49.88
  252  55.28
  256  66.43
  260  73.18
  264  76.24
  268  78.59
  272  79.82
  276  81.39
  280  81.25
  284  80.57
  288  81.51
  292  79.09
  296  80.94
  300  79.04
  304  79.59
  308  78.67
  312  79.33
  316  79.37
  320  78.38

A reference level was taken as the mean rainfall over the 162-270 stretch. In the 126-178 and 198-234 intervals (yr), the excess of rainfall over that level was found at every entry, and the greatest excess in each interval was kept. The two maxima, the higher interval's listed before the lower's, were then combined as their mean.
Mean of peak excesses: 9.2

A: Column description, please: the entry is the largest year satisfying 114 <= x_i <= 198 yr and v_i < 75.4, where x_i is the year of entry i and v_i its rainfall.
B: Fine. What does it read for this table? 196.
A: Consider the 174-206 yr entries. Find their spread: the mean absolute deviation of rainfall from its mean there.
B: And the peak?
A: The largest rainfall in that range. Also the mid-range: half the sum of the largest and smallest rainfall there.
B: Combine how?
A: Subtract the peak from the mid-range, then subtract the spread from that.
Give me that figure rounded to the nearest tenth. -4.5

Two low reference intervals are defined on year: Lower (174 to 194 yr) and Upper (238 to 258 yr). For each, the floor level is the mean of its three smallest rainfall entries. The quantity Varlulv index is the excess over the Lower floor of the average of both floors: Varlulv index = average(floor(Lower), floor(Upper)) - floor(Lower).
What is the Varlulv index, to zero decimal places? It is -10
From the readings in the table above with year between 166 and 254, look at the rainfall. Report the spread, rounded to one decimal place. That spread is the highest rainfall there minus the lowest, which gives 24.4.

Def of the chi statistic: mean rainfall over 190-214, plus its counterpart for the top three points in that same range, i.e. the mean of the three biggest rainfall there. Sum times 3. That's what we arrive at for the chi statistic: 427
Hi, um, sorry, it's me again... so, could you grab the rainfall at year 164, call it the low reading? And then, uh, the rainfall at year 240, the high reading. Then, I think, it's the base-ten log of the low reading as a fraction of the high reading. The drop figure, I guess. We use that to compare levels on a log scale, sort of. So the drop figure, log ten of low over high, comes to 0.17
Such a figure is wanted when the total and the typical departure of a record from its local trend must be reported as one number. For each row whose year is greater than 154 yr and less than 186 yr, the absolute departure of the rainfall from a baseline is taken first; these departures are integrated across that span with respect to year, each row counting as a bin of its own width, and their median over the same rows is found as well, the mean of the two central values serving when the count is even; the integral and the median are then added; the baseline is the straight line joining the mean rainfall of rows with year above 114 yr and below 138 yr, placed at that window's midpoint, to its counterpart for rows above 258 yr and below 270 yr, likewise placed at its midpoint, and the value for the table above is 170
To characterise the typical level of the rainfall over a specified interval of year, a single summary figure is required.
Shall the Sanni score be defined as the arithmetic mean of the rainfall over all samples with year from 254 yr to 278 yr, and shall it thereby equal 76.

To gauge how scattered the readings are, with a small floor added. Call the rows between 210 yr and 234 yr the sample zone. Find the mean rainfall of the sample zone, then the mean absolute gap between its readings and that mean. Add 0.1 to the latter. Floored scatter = 3.3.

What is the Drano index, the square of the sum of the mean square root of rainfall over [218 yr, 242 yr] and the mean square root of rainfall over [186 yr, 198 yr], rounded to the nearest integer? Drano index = 265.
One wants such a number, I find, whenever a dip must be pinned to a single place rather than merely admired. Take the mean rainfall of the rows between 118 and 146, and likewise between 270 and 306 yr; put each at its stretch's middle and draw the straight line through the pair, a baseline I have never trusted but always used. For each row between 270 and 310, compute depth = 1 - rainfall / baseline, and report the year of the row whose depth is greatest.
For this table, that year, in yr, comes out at 308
